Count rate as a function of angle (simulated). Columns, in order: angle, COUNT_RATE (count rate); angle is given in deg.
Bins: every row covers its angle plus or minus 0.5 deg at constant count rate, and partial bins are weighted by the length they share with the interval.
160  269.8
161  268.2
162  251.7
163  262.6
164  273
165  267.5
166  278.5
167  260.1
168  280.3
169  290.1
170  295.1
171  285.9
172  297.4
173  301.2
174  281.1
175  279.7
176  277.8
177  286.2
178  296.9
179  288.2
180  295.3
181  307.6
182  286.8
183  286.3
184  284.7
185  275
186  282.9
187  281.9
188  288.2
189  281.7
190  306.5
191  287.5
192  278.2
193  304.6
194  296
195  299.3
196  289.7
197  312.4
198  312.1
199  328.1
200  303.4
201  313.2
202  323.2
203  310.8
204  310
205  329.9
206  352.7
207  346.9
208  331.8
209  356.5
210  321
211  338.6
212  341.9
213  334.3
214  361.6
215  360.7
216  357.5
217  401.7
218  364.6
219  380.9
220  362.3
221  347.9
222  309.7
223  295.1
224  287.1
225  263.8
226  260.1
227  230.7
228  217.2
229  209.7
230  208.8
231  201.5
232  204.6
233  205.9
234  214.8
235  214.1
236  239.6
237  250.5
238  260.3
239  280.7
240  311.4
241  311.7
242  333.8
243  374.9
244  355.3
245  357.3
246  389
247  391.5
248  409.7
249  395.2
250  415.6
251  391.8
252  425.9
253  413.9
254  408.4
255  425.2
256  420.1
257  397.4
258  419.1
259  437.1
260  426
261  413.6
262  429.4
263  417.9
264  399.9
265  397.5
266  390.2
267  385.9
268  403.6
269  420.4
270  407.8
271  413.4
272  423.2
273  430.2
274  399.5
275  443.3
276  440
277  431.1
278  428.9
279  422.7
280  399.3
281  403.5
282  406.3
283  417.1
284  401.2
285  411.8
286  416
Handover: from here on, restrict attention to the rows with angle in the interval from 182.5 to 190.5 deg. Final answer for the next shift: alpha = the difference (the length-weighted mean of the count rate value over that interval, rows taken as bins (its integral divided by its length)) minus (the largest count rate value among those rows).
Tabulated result -21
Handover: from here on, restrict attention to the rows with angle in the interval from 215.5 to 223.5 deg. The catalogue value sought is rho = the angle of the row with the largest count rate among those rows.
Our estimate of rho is 217 deg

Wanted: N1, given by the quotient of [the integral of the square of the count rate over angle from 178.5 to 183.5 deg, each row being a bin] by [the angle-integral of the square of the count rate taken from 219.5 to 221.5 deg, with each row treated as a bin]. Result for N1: 1.7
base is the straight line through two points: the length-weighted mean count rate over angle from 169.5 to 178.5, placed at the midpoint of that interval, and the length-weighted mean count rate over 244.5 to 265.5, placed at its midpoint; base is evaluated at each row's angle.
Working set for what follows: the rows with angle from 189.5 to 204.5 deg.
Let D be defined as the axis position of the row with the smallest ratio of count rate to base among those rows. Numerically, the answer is 192 deg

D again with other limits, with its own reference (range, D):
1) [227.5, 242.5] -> 231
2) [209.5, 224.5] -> 224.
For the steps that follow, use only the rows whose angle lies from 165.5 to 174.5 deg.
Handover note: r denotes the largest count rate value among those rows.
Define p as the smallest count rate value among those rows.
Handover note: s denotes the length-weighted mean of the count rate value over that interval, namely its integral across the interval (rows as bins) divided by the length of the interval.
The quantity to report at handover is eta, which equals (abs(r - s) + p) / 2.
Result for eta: 138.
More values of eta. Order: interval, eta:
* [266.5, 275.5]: 208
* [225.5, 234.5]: 122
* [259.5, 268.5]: 204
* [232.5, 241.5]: 132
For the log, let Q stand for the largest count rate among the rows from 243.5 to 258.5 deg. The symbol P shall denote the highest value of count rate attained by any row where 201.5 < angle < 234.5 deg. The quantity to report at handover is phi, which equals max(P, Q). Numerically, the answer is 426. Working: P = 401.7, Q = 425.9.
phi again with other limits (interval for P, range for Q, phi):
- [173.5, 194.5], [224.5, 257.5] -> 426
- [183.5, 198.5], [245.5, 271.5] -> 437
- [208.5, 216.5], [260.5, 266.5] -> 429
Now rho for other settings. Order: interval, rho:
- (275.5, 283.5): 276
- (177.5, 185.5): 181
